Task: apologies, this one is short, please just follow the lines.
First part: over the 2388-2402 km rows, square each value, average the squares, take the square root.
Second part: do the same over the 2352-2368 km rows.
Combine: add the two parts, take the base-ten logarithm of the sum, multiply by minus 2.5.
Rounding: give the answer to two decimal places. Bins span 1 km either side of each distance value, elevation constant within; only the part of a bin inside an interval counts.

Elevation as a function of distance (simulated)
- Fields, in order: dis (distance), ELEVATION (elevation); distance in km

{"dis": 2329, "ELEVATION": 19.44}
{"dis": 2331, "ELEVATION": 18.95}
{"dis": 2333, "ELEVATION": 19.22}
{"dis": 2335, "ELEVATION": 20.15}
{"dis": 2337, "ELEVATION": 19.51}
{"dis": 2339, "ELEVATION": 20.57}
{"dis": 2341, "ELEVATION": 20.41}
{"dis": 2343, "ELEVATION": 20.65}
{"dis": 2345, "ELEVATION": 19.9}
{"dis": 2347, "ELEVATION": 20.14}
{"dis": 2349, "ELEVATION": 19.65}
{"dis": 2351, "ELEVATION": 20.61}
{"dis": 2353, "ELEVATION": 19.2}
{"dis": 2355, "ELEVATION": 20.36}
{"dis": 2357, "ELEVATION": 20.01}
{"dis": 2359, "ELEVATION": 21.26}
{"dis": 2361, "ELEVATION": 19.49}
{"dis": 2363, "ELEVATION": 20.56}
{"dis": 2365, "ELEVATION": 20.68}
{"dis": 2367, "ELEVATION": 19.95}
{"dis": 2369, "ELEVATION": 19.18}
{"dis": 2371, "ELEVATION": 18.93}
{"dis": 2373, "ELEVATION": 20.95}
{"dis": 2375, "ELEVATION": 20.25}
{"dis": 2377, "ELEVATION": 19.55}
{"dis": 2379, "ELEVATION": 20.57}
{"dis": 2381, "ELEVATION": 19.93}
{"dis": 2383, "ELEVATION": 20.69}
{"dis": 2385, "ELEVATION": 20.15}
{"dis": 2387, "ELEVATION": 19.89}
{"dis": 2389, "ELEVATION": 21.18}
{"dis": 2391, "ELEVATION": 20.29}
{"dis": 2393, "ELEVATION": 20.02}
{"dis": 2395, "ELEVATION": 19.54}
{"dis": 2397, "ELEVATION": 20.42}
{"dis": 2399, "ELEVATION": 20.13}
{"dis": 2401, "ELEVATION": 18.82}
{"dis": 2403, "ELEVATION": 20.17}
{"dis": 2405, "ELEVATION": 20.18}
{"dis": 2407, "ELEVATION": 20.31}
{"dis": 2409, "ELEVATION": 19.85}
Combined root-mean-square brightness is -4.01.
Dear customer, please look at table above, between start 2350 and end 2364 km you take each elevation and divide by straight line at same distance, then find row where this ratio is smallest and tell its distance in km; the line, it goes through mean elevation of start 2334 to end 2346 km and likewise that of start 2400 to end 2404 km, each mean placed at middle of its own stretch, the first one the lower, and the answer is 2353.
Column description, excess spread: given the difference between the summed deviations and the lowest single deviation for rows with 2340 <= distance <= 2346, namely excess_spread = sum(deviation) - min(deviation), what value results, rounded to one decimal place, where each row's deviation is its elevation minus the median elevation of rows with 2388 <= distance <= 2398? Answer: 0.5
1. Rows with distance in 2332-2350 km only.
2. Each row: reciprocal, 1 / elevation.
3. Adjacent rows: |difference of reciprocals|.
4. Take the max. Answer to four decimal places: 0.0026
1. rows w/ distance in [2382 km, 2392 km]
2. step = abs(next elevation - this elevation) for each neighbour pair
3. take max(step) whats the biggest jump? 1.29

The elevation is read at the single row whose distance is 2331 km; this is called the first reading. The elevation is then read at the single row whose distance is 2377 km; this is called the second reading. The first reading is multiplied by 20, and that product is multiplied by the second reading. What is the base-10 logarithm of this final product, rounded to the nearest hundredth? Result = 3.87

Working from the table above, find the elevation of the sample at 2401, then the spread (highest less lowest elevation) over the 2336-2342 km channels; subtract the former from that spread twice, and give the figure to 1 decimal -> -36.6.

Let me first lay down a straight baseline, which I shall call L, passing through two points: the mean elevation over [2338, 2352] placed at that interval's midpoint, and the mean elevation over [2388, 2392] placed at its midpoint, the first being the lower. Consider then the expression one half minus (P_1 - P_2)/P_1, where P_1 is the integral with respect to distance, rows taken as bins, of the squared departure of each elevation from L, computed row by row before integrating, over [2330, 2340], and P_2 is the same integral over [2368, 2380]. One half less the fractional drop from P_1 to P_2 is 1.5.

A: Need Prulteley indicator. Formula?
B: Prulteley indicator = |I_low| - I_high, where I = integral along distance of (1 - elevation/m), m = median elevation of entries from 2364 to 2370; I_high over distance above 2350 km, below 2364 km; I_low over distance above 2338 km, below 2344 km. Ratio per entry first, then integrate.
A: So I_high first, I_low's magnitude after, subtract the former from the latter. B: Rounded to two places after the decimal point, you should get 0.36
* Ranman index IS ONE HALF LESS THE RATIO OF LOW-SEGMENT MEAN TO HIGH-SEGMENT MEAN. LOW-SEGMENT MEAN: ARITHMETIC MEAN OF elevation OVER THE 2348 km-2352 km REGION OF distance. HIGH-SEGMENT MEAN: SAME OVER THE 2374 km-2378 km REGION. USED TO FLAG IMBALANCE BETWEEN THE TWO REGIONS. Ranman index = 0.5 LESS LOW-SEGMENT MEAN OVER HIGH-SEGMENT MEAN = -0.512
